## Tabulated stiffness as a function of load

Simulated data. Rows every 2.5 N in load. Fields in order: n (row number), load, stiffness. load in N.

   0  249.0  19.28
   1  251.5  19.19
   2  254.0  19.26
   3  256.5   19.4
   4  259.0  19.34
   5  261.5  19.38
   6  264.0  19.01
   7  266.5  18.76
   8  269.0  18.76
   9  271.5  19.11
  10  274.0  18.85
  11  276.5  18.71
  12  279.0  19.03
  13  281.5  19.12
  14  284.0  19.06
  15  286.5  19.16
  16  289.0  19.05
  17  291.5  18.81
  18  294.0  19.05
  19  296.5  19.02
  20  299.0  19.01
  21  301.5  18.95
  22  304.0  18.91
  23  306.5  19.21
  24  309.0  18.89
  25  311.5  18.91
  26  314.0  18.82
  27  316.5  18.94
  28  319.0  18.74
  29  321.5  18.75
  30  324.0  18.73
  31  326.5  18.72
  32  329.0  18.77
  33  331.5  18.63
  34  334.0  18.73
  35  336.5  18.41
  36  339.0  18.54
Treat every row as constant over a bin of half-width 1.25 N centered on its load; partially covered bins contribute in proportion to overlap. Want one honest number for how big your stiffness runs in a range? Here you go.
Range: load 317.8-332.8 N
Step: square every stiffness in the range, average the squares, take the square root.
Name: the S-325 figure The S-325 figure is 18.7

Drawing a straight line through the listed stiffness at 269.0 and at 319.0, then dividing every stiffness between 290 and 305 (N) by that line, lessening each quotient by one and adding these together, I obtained 0.067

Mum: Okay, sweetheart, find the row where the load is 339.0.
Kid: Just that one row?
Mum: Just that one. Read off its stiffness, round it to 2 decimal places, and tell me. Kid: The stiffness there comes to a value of 18.54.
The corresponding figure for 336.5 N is 18.41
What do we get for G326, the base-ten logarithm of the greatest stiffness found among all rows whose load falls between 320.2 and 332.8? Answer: 1.27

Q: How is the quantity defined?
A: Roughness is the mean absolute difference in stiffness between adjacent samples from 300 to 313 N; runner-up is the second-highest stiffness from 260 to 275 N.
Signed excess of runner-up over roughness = 18.9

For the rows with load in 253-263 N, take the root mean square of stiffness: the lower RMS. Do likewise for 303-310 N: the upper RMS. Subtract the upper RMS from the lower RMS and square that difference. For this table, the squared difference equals 0.12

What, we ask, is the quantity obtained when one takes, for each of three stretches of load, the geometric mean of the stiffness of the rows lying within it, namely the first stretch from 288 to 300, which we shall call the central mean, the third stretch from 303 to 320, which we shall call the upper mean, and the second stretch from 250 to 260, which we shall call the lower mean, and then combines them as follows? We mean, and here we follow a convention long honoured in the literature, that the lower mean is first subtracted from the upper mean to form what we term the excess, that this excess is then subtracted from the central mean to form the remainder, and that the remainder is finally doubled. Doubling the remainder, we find 38.7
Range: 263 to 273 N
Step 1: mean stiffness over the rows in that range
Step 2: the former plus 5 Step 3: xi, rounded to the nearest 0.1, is 23.9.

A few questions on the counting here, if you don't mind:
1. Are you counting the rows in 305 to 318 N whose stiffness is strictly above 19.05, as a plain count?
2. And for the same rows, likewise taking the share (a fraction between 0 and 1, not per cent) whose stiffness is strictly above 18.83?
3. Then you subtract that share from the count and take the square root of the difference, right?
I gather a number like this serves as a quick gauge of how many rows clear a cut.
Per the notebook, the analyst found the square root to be 0.4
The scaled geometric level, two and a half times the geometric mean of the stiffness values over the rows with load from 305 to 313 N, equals 47.5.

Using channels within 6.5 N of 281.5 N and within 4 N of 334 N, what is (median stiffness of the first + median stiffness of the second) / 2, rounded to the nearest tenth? 18.8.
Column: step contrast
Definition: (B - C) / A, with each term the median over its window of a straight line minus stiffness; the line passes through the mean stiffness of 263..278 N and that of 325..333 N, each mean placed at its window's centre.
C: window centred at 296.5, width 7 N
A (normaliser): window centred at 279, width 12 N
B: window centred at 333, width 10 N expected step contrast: -1.3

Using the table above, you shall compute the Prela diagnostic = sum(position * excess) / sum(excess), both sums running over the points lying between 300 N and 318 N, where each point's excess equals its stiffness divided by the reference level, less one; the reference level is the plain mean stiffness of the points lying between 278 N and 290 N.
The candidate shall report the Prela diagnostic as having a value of 310.3 N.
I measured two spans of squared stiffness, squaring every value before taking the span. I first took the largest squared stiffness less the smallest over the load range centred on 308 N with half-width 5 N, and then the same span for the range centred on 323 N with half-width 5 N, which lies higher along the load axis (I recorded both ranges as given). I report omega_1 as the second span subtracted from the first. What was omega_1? 11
